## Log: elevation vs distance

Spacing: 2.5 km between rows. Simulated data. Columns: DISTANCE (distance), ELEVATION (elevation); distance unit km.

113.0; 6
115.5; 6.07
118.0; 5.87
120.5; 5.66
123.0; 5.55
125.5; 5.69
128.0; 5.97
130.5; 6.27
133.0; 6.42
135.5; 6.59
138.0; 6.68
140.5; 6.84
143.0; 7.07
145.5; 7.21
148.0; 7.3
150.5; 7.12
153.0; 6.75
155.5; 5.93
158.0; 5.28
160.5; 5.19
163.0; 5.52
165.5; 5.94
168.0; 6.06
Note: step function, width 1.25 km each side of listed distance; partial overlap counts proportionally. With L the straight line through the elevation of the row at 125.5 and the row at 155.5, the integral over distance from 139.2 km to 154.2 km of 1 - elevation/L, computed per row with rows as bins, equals -3.0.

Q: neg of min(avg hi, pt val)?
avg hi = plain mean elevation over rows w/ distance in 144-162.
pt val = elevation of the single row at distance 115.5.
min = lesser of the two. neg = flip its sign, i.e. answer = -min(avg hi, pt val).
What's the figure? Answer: -6.1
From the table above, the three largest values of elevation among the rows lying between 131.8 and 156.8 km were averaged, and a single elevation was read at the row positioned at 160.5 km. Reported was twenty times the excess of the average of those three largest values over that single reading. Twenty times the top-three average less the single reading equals 40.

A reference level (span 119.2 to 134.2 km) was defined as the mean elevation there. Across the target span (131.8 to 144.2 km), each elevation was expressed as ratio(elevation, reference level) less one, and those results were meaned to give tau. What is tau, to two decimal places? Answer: 0.13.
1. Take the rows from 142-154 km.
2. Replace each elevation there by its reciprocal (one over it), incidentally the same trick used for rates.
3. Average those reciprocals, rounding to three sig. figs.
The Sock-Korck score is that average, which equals 0.141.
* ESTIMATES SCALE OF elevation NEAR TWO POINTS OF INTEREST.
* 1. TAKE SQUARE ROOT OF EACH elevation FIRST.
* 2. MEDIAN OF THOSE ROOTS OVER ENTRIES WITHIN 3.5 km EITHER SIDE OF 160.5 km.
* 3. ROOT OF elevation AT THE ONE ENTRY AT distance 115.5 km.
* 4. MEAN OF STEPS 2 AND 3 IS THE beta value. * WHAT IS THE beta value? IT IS 2.38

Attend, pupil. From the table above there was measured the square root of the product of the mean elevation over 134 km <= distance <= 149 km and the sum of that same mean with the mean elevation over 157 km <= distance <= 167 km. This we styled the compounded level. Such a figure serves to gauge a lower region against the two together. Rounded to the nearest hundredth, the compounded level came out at 9.29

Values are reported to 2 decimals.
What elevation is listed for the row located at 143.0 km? 7.07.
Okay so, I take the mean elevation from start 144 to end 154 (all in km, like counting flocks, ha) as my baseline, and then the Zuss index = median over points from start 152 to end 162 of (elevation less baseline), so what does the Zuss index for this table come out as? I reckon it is -1.5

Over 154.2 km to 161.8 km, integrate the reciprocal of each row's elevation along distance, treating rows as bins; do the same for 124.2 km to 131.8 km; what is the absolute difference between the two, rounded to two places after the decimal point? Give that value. 0.12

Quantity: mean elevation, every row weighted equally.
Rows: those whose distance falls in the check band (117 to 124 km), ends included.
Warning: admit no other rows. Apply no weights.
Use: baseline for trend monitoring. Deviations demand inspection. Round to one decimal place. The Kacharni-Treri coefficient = 5.7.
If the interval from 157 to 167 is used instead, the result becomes 5.5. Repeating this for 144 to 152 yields 7.2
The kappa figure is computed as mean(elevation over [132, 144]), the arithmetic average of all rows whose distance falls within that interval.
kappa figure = 6.72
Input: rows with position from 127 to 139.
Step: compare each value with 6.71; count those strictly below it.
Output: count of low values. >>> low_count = 5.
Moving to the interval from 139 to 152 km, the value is 0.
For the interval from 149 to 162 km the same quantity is 3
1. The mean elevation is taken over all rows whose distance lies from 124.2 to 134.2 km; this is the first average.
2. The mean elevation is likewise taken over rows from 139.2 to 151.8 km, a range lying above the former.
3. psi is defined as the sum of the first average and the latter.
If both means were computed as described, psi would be 13.2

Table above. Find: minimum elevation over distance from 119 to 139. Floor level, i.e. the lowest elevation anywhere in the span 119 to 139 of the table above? 5.55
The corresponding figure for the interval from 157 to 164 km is 5.19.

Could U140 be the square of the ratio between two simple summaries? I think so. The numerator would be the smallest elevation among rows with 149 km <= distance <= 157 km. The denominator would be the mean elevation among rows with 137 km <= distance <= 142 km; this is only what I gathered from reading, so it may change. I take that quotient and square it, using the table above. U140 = 0.77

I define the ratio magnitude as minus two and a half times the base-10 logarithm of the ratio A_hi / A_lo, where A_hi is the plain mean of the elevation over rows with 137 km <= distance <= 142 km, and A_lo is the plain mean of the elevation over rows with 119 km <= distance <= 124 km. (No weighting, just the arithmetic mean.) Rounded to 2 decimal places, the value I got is -0.20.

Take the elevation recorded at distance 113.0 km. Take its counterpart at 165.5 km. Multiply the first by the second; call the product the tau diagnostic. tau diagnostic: 36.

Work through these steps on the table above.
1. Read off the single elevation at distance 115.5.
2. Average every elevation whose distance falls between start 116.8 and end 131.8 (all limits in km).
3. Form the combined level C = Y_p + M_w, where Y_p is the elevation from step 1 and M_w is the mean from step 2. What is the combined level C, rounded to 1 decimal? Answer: 11.9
